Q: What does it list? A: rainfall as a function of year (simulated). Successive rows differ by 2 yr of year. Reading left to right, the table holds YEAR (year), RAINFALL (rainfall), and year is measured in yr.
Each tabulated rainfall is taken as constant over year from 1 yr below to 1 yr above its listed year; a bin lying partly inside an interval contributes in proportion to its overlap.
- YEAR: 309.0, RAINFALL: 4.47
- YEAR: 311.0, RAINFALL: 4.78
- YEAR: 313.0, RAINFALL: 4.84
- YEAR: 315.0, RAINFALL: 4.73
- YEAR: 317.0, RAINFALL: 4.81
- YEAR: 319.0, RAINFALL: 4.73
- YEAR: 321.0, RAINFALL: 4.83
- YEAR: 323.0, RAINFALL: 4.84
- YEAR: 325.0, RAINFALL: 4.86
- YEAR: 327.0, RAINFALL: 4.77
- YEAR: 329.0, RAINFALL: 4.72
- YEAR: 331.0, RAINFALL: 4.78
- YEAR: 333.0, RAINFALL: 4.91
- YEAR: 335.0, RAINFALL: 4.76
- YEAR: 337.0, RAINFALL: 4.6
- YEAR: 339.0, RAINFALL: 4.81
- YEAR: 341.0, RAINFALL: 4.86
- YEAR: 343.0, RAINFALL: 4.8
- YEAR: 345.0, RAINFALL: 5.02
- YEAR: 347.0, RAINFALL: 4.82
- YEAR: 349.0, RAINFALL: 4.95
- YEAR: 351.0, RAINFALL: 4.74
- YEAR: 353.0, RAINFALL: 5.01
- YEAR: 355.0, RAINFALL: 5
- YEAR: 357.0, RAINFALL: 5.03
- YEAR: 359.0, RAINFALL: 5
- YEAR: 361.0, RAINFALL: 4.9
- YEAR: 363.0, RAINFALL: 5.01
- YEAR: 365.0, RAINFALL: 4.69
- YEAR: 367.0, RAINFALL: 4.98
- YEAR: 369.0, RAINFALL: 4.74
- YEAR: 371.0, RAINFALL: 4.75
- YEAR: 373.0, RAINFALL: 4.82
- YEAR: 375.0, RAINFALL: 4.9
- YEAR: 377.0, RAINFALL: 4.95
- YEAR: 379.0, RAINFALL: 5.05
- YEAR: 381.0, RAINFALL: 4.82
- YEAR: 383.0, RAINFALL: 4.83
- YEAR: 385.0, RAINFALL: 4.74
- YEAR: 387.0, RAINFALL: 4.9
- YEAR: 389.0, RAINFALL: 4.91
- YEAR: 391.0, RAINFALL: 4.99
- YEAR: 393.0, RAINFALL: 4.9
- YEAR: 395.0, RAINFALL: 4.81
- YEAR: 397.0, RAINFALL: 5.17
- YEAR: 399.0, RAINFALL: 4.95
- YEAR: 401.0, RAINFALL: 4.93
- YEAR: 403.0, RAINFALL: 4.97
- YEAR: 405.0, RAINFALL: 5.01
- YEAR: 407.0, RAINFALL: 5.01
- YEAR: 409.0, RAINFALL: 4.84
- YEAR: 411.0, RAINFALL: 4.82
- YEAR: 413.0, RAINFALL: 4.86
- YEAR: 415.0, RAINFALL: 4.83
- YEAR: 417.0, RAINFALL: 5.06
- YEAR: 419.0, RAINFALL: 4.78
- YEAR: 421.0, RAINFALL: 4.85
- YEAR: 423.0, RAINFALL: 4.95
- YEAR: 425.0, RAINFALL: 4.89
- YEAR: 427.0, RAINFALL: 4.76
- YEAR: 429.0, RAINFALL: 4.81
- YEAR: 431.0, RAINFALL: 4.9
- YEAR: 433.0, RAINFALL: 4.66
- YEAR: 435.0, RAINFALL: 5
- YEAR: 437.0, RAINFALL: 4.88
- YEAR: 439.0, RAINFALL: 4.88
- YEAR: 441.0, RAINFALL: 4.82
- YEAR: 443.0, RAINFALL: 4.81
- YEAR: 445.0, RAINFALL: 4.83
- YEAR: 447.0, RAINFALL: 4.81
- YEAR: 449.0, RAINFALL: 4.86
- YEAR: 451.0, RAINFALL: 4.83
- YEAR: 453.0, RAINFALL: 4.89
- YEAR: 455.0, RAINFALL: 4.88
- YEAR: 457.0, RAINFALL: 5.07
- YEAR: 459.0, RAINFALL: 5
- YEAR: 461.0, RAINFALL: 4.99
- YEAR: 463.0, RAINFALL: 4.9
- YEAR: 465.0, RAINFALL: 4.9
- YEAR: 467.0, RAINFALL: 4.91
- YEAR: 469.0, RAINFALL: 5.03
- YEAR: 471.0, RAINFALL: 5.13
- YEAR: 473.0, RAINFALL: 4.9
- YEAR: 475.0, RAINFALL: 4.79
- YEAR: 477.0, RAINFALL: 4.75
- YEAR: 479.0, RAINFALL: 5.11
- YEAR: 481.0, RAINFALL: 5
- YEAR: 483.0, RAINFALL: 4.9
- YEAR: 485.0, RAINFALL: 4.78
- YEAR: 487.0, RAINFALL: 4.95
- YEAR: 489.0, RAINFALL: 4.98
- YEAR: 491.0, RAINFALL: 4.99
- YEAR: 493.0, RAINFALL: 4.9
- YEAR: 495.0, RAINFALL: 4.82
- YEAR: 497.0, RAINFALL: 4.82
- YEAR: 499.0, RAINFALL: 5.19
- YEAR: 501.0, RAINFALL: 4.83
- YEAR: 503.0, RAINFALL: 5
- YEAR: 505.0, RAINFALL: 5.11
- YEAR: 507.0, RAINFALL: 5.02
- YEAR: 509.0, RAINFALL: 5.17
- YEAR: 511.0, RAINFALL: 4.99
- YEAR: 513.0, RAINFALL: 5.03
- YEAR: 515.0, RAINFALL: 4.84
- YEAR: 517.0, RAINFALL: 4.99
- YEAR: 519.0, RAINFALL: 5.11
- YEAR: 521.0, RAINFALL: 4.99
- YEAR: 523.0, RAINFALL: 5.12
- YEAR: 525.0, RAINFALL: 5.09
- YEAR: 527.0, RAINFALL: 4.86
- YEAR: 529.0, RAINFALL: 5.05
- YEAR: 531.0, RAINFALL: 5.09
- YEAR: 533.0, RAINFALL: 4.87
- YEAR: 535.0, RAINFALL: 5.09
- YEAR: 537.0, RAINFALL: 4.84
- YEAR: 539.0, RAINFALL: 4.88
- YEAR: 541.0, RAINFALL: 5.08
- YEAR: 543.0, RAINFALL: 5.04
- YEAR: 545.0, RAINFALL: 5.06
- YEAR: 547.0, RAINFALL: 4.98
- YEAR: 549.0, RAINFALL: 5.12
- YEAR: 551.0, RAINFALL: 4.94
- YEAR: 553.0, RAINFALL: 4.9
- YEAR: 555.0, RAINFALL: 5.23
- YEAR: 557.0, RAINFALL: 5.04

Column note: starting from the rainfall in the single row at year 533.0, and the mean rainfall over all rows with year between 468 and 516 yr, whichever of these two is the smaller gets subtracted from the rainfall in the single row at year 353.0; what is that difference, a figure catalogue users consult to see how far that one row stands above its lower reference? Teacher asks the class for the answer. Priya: 0.14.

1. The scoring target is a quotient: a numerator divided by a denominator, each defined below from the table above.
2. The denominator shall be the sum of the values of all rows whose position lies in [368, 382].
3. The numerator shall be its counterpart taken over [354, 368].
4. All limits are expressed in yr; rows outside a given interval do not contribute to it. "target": 1.02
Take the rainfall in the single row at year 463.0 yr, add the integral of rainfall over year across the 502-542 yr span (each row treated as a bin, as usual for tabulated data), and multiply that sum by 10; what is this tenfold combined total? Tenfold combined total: 2053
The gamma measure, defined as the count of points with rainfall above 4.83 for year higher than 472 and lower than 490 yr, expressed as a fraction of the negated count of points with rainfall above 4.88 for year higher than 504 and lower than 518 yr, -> -1.0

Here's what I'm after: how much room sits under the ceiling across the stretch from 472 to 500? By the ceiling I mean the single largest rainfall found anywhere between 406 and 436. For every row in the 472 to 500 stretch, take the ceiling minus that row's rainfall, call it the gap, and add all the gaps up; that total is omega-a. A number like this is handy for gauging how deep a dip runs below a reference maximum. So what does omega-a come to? 2.0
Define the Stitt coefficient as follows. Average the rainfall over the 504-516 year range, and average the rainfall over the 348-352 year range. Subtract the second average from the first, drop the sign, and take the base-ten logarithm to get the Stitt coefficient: -0.74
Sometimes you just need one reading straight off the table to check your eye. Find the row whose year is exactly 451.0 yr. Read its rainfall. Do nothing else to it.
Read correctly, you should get 4.83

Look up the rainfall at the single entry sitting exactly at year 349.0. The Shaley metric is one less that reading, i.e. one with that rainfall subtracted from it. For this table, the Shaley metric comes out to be -3.95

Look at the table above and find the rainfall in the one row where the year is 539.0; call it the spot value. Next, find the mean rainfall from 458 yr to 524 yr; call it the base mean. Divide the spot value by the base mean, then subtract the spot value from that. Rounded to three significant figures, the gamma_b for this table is -3.90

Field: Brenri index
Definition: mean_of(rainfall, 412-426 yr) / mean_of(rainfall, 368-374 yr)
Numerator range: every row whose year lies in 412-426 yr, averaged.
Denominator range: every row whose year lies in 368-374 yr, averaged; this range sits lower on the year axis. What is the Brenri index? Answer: 1.025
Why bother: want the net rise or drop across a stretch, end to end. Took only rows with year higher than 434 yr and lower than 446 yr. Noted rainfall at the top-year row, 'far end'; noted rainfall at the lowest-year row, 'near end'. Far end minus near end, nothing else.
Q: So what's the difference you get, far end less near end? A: -0.17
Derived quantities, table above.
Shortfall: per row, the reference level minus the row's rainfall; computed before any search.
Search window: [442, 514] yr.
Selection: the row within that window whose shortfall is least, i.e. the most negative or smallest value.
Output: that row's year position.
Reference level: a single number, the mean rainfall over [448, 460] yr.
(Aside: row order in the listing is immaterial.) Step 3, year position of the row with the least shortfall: 499.0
